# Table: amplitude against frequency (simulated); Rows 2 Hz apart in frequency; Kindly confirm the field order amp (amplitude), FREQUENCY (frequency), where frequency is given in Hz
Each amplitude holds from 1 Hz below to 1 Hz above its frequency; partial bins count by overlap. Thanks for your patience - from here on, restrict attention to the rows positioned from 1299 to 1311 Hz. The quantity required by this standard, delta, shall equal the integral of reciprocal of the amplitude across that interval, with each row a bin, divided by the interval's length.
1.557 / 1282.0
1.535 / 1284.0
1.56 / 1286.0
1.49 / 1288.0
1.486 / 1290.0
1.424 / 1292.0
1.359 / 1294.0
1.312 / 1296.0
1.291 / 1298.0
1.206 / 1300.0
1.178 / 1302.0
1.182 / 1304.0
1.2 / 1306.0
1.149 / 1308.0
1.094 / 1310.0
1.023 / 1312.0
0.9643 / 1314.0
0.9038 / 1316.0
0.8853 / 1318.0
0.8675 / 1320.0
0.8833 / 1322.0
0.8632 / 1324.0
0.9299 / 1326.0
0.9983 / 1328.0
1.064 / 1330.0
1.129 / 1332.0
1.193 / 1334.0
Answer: 0.86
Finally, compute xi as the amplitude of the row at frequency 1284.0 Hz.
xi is 1.535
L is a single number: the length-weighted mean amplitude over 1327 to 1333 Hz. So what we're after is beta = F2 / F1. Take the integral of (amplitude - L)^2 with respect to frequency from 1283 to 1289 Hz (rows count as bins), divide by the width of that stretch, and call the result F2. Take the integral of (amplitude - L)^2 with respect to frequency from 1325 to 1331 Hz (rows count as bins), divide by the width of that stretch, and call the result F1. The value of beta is 29.3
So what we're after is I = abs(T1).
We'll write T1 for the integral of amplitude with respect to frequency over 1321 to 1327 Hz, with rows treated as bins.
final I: 5.4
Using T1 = 5.4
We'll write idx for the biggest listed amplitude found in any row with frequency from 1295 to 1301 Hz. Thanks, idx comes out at 1.312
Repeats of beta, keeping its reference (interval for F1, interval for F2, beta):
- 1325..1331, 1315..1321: 4.3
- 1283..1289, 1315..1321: 0.1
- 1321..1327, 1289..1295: 4.4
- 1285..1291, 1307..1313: 0.0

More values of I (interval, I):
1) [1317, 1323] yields 5.3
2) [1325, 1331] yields 6.0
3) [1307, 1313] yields 6.5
